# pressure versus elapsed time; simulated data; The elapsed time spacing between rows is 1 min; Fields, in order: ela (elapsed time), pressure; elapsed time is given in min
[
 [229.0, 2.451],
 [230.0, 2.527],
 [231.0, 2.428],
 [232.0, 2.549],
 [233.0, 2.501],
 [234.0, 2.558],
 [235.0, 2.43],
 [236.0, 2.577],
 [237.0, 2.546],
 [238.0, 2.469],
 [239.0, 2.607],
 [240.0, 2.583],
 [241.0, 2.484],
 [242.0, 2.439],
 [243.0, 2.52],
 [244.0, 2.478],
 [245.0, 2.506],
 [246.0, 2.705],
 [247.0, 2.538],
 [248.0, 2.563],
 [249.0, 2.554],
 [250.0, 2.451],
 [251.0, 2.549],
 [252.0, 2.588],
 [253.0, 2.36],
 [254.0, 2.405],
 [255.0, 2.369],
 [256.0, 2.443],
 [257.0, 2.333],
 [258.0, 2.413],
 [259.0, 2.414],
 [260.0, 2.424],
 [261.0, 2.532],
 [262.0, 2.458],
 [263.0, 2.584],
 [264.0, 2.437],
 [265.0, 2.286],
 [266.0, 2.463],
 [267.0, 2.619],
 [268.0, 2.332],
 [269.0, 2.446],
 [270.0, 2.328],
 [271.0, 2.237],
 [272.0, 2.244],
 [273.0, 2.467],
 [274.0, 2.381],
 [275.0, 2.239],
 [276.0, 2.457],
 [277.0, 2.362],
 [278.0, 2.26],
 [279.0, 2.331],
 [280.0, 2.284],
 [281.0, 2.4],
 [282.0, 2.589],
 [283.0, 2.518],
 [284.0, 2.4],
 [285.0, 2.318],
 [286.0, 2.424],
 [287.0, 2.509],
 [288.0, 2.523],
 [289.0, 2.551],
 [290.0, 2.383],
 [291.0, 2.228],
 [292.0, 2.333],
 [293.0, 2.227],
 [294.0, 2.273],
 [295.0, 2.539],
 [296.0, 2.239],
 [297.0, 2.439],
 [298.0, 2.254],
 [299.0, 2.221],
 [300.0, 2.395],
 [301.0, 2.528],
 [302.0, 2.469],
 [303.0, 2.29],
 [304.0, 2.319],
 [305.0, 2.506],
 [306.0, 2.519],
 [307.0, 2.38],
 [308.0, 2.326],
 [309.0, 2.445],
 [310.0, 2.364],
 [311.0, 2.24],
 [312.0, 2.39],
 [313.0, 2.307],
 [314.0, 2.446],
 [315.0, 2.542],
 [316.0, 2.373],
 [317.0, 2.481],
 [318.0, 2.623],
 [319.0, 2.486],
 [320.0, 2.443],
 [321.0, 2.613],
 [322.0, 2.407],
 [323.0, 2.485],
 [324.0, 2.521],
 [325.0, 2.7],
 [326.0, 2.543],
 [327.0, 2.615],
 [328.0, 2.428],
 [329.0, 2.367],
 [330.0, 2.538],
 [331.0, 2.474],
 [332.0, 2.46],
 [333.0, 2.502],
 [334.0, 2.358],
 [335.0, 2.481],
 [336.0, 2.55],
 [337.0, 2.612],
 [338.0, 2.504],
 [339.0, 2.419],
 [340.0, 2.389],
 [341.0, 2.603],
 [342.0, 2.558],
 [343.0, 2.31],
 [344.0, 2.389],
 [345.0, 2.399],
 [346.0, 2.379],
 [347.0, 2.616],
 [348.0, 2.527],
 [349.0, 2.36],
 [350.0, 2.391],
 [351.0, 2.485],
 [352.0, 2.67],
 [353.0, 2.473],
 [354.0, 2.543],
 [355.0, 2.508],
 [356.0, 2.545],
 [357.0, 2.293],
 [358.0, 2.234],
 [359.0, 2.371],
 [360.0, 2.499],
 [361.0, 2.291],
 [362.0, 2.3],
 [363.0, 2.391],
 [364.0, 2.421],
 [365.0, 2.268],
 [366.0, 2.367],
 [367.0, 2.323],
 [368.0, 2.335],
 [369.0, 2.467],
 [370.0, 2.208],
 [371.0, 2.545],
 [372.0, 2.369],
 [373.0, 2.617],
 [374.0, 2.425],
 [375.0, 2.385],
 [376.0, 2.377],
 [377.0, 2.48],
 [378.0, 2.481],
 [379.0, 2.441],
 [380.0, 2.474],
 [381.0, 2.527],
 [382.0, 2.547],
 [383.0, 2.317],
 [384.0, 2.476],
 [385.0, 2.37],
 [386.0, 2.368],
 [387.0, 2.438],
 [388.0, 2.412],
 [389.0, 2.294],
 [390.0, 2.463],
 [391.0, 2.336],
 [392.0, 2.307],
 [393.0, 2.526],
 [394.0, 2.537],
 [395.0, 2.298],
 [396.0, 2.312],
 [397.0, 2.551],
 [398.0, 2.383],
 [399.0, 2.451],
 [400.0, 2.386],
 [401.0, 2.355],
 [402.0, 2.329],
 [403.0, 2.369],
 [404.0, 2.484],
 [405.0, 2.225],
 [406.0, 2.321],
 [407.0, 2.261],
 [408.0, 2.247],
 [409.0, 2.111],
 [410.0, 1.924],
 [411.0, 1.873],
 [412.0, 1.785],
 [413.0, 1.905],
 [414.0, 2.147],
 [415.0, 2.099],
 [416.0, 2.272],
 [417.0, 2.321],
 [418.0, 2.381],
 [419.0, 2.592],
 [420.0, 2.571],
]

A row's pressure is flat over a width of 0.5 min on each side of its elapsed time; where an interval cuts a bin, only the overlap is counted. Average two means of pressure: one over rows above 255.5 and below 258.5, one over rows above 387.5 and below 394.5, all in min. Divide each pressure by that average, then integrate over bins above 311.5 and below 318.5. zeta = 7.1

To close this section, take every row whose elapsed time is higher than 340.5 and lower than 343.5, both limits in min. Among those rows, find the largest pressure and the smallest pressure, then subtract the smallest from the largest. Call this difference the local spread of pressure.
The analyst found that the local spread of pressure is 0.29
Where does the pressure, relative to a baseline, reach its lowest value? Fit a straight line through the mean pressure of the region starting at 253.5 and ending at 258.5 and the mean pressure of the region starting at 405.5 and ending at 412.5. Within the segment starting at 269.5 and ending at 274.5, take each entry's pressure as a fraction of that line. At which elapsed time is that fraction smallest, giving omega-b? 271.0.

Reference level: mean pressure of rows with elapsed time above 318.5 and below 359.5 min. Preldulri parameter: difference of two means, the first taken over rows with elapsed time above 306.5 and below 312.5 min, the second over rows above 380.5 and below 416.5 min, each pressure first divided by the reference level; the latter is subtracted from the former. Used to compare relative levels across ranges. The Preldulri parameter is 0.021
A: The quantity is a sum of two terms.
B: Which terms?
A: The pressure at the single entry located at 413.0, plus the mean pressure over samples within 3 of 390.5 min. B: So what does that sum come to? 4.29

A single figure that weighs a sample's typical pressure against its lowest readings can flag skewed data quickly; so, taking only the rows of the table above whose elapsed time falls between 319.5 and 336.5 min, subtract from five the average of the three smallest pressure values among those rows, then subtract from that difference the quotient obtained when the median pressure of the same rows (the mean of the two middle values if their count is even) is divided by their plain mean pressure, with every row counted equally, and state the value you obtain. 1.63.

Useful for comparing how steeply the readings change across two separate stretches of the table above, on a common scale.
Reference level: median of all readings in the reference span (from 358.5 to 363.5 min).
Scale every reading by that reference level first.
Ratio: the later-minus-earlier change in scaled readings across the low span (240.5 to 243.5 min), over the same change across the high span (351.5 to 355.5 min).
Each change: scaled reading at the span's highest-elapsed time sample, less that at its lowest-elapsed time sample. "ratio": 0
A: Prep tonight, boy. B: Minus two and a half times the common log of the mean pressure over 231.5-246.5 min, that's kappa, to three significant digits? -1.01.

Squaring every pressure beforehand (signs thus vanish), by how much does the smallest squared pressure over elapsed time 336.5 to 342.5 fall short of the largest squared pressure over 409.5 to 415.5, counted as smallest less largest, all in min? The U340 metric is 1.1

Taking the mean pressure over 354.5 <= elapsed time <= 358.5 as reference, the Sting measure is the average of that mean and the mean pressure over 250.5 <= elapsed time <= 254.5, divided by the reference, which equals 1.02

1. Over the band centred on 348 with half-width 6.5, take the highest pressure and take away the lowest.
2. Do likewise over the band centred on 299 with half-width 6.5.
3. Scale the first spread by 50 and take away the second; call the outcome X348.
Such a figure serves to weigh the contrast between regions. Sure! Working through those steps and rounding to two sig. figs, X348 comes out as 18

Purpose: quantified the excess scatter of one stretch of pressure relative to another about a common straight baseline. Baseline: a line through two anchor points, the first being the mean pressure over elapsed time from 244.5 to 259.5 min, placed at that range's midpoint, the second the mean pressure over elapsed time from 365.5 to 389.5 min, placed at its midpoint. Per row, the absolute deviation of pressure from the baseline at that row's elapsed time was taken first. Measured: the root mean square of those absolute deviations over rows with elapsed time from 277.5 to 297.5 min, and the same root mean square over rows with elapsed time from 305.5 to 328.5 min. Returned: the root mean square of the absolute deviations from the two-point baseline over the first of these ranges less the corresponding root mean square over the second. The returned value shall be 0.025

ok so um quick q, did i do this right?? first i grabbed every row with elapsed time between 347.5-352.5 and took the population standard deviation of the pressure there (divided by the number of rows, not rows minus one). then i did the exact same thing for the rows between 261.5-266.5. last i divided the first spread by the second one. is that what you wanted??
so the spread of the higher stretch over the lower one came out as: 1.2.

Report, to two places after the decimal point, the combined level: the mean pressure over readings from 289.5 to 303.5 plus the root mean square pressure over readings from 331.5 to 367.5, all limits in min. 4.79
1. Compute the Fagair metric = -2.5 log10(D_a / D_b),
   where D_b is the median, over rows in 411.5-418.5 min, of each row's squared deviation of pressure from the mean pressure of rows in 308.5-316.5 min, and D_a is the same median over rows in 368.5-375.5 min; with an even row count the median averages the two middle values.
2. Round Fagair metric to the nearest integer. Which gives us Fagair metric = 2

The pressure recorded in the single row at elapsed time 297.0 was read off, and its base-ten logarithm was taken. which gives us 0.387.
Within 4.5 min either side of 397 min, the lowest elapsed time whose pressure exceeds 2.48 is 393.0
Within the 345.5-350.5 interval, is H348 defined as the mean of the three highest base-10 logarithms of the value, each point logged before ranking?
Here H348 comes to 0.400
